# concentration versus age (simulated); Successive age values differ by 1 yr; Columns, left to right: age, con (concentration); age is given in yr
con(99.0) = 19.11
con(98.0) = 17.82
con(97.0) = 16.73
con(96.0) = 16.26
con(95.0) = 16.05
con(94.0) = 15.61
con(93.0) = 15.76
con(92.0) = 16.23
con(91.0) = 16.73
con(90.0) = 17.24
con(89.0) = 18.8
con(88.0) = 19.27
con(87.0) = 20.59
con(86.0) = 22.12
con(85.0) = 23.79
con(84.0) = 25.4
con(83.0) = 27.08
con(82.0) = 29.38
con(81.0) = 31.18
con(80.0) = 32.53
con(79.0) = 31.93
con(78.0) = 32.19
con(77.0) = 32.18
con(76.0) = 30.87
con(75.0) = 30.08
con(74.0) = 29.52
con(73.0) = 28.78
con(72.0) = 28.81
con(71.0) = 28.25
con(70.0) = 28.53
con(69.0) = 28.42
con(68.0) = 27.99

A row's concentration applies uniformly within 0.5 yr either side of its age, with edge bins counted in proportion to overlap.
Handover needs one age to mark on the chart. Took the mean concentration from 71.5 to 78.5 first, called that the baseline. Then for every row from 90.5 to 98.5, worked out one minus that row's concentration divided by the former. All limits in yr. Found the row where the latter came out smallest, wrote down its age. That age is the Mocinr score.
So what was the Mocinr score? 98.0 yr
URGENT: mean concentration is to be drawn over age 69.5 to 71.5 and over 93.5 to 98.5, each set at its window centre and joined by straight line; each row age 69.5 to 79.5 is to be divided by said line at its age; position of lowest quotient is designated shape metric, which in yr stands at 70.0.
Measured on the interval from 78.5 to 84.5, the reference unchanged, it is 84.0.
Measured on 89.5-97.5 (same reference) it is 93.0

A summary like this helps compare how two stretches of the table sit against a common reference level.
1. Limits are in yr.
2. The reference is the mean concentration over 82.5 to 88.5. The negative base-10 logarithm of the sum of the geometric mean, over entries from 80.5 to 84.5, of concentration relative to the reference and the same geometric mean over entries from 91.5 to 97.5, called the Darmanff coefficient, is -0.284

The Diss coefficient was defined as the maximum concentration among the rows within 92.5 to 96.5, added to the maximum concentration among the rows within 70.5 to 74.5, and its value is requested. 45.8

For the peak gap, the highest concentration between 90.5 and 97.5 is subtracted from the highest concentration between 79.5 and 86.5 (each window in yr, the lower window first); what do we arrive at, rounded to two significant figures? 16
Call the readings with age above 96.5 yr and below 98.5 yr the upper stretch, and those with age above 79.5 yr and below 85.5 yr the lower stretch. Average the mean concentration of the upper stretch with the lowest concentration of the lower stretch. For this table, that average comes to 20.5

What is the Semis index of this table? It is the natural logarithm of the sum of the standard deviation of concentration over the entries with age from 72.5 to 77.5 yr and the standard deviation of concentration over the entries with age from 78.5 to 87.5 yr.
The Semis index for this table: 1.7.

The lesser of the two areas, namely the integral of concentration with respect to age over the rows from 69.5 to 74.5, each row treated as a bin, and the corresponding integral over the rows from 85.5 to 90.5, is 98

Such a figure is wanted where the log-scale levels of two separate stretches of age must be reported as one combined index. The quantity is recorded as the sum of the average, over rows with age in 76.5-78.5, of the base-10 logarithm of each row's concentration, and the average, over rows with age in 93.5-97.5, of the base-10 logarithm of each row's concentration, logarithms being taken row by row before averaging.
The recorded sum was 2.72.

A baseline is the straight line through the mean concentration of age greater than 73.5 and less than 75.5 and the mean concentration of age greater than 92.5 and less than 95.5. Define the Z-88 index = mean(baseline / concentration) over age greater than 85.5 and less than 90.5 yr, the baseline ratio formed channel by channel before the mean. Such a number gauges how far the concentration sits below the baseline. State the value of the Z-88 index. 1.03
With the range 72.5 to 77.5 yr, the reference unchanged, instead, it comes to 0.97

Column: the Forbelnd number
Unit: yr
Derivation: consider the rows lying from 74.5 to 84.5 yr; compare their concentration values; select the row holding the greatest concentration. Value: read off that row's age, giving 80.0 yr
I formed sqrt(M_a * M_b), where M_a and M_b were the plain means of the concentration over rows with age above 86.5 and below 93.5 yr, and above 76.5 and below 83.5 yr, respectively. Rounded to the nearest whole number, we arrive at 23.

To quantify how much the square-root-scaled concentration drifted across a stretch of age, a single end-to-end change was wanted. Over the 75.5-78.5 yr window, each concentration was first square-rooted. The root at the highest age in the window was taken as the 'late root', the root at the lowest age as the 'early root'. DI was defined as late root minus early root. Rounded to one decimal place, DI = 0.1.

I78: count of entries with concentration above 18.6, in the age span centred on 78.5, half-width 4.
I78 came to 8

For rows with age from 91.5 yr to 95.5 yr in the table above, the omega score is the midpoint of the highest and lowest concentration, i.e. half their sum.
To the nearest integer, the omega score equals 16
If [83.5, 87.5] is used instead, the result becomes 23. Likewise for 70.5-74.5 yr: 29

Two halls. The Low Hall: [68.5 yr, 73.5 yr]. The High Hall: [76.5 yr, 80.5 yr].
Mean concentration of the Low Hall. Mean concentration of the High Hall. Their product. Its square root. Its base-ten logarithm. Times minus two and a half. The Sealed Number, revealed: -3.70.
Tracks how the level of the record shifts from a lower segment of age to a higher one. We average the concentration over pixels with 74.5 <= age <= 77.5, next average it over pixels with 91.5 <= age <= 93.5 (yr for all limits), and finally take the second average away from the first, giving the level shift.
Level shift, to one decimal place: 15.0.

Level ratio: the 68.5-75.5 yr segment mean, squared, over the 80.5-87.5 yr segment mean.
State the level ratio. 33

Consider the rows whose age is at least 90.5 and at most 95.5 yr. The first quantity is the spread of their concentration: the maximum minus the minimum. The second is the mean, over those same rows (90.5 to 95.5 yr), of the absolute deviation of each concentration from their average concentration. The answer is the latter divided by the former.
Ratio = 0.29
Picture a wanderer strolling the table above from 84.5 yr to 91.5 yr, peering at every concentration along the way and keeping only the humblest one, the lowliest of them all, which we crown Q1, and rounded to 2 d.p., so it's 16.73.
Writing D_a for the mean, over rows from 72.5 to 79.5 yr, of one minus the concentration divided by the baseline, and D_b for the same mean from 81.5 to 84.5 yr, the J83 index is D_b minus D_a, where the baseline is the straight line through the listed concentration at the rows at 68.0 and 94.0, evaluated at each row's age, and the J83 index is -0.03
